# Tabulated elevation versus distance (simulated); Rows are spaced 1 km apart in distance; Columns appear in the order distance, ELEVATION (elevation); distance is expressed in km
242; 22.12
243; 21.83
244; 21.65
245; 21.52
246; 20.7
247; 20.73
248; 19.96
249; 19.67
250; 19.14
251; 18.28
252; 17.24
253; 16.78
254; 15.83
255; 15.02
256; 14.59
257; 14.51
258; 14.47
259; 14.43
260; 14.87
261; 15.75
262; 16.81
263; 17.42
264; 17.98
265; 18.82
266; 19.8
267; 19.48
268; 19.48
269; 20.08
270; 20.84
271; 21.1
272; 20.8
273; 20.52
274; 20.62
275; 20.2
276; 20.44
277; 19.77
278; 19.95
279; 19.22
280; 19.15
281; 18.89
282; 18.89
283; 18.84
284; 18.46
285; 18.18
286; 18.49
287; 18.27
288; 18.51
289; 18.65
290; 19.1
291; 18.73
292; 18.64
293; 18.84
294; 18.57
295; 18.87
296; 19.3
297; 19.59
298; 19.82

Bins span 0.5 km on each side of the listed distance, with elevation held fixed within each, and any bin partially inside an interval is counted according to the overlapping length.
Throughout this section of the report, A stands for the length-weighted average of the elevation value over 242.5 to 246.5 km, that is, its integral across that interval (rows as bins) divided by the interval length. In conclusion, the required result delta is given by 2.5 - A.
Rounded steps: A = 21.4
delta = -18.9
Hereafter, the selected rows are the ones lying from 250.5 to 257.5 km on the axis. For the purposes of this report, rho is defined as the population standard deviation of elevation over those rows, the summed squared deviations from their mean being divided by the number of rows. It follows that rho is 1.3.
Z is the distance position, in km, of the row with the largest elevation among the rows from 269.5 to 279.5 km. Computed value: 271 km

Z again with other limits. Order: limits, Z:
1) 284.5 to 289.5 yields 289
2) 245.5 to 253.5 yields 247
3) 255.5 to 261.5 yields 261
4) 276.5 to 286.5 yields 278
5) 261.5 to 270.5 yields 270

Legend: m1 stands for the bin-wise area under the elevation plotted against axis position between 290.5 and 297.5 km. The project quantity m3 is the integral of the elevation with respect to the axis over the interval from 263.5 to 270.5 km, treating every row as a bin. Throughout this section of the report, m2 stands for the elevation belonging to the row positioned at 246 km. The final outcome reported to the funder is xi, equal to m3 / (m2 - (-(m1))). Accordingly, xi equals 0.89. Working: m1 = 133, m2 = 20.7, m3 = 136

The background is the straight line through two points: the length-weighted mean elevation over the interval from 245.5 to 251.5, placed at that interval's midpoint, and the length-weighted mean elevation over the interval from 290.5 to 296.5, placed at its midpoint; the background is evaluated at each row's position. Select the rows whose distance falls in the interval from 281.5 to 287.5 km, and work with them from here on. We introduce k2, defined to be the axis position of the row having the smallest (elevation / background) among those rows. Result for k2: 285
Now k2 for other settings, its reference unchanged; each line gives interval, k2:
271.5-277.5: 277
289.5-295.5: 294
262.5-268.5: 263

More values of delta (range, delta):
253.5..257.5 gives -12.5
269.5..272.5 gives -18.4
